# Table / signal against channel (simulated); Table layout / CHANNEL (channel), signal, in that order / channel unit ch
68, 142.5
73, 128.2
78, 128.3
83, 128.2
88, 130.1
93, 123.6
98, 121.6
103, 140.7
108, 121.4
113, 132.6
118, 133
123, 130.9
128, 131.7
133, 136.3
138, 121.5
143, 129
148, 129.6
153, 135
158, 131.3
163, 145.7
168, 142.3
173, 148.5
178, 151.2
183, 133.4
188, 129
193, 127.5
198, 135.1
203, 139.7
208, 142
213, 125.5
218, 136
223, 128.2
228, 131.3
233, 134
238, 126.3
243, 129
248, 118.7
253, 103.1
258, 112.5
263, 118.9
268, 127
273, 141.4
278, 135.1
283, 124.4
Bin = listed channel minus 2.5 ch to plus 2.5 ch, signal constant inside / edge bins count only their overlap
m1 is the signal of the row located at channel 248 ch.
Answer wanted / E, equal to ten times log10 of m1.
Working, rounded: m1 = 118.7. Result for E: 20.7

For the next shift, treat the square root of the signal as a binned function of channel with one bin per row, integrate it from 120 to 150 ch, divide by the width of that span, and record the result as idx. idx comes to 11.4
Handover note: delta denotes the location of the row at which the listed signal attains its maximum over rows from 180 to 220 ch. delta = 208 ch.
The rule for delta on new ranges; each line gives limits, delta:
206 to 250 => 208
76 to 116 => 103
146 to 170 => 163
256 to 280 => 273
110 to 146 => 133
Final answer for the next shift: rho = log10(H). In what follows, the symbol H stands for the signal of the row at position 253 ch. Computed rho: 2.01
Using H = 103.1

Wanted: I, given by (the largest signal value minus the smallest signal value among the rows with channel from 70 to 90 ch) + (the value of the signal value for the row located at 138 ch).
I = 123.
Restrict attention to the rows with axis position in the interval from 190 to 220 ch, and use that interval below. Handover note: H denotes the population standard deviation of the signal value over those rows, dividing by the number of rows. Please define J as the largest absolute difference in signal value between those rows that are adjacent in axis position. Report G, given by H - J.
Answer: -10.5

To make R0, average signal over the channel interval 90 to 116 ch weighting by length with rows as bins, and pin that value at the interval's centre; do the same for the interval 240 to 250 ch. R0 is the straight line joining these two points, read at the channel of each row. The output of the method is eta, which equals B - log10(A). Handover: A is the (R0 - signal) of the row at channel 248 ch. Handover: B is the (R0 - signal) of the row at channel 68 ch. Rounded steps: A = 5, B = -13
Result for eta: -14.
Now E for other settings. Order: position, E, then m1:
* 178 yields 21.8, 151.2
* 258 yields 20.5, 112.5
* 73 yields 21.1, 128.2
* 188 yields 21.1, 129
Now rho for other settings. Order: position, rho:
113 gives 2.12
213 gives 2.10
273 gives 2.15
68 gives 2.15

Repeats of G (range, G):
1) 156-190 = -9.6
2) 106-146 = -9.7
